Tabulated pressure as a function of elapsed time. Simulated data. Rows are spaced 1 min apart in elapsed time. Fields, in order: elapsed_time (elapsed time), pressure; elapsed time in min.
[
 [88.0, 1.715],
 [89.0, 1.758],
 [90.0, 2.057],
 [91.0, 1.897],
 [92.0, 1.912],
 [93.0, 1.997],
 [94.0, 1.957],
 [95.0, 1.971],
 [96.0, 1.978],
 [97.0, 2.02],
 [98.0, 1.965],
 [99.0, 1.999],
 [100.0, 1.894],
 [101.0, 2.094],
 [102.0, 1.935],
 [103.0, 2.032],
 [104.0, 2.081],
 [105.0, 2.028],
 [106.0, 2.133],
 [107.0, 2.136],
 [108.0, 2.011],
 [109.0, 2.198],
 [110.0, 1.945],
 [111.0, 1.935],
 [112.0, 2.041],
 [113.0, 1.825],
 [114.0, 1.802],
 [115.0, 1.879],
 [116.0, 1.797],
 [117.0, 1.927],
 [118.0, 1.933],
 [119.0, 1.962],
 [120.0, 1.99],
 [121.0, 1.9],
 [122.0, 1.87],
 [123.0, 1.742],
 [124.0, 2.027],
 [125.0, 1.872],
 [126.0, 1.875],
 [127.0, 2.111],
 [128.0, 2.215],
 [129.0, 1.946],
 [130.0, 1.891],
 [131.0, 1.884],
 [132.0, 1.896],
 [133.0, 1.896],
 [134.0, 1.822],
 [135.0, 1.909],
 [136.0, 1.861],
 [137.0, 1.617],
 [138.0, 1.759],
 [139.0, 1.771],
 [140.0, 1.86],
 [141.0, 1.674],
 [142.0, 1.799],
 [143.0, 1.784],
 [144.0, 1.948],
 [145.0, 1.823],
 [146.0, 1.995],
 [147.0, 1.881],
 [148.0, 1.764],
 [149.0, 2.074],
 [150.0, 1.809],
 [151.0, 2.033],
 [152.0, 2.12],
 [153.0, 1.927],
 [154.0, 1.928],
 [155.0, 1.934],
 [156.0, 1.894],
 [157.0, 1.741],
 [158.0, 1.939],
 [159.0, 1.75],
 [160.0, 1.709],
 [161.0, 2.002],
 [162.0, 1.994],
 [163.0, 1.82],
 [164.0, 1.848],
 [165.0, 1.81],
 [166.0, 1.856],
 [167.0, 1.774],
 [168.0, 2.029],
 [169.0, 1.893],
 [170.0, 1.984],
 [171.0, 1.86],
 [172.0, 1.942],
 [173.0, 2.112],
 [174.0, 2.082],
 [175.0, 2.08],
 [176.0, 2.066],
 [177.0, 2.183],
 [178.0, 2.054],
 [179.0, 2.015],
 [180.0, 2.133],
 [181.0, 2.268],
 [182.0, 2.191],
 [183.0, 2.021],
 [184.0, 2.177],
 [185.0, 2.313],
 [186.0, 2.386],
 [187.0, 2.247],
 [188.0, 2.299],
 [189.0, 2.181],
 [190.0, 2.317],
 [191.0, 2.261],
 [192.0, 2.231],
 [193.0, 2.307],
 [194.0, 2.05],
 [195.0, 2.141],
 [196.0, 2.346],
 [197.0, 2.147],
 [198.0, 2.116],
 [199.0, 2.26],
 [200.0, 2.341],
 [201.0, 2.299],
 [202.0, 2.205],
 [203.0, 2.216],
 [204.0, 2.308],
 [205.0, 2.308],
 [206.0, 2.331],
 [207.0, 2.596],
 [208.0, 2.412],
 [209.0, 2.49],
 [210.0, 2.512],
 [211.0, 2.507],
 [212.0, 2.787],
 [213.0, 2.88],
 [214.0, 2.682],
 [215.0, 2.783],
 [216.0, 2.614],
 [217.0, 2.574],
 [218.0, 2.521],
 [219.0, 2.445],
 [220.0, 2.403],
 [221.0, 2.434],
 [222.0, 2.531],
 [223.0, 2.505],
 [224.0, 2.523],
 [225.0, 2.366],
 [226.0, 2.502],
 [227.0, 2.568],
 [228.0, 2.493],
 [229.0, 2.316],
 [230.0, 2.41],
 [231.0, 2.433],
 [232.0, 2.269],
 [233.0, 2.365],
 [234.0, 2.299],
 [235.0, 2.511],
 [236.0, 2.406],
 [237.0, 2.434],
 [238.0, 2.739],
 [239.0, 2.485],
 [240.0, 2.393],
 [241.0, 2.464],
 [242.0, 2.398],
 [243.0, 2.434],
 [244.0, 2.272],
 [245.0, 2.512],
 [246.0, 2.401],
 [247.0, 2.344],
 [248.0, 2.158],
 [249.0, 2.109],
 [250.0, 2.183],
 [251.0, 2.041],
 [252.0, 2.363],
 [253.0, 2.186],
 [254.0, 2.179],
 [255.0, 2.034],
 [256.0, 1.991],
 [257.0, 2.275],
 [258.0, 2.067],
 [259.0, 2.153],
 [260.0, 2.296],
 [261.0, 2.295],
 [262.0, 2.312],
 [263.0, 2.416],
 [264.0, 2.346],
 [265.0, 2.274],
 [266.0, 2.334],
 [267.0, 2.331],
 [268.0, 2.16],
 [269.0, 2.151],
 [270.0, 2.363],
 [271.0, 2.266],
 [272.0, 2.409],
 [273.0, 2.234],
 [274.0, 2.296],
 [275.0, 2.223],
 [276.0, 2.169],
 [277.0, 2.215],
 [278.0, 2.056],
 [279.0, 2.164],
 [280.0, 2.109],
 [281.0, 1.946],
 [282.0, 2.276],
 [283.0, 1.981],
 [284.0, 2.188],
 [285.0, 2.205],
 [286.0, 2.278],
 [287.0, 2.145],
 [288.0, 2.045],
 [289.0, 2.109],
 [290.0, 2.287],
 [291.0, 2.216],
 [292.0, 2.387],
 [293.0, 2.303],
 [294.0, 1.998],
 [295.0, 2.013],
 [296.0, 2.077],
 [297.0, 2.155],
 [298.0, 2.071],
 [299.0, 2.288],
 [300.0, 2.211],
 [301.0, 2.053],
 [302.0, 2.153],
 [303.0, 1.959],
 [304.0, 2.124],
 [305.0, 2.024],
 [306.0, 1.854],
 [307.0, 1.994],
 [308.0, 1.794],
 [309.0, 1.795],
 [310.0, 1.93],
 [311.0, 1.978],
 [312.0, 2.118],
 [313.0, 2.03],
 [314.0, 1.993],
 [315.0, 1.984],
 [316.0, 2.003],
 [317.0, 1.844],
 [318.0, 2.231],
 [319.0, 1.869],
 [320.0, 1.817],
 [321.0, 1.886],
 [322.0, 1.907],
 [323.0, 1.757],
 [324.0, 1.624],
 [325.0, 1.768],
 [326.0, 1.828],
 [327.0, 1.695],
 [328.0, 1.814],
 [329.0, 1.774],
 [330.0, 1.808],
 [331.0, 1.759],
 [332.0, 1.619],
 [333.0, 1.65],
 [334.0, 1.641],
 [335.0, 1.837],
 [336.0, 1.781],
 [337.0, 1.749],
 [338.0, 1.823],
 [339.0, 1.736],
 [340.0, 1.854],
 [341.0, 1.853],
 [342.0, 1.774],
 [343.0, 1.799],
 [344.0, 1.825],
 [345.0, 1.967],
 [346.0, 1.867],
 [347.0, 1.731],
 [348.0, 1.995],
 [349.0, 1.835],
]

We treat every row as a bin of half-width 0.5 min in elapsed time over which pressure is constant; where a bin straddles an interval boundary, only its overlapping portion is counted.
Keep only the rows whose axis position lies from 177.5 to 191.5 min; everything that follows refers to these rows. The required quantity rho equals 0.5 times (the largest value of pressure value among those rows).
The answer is 1.19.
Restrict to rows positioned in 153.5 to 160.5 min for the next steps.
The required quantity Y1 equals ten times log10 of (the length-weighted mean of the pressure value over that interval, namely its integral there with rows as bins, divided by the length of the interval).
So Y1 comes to 2.7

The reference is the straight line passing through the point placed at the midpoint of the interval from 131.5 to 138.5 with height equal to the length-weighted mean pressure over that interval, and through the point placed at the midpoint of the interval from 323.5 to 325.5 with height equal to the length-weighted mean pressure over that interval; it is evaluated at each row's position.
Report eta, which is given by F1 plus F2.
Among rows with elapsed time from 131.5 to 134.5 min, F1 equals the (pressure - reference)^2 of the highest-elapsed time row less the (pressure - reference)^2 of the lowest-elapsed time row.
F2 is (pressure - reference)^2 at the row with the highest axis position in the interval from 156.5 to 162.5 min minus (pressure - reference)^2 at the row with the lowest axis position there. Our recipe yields 0.026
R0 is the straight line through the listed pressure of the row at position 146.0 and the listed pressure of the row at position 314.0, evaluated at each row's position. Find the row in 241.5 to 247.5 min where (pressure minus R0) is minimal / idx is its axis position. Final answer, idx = 244.0 min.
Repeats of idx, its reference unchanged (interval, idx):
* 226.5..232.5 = 232.0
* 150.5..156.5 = 156.0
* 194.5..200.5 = 198.0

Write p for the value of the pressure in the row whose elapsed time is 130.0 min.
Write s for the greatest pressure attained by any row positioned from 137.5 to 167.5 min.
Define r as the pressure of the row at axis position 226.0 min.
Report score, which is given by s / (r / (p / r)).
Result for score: 0.64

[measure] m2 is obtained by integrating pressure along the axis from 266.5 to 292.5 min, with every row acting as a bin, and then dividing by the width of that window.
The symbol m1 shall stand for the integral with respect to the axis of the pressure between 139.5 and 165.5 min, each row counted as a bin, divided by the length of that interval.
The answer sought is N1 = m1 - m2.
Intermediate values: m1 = 1.88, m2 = 2.20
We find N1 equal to -0.32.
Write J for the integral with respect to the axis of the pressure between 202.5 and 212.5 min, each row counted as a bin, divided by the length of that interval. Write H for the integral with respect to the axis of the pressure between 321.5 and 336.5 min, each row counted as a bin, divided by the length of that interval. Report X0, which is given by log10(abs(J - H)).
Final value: -0.16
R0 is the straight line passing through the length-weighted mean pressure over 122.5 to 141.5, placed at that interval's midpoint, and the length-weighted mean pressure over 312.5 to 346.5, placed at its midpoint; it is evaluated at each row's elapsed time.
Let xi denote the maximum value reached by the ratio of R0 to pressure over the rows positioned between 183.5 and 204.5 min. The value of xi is 0.908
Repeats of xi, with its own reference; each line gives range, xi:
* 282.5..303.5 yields 0.937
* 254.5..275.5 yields 0.927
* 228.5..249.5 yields 0.876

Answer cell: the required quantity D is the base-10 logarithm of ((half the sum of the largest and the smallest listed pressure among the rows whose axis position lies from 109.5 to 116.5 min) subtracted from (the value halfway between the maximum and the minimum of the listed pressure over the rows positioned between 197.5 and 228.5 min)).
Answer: -0.24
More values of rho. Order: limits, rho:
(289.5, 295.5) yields 1.19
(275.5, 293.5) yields 1.19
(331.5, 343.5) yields 0.93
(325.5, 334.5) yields 0.91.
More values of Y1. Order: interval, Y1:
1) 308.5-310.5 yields 2.7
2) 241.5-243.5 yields 3.8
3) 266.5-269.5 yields 3.5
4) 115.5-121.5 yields 2.8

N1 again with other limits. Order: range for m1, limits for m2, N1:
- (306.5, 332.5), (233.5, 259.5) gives -0.43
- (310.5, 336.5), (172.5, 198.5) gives -0.33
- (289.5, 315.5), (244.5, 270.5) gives -0.17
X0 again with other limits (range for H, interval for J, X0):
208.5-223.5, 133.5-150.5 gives -0.13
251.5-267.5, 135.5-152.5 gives -0.42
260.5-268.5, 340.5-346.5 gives -0.34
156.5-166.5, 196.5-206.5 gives -0.39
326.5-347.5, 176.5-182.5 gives -0.44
